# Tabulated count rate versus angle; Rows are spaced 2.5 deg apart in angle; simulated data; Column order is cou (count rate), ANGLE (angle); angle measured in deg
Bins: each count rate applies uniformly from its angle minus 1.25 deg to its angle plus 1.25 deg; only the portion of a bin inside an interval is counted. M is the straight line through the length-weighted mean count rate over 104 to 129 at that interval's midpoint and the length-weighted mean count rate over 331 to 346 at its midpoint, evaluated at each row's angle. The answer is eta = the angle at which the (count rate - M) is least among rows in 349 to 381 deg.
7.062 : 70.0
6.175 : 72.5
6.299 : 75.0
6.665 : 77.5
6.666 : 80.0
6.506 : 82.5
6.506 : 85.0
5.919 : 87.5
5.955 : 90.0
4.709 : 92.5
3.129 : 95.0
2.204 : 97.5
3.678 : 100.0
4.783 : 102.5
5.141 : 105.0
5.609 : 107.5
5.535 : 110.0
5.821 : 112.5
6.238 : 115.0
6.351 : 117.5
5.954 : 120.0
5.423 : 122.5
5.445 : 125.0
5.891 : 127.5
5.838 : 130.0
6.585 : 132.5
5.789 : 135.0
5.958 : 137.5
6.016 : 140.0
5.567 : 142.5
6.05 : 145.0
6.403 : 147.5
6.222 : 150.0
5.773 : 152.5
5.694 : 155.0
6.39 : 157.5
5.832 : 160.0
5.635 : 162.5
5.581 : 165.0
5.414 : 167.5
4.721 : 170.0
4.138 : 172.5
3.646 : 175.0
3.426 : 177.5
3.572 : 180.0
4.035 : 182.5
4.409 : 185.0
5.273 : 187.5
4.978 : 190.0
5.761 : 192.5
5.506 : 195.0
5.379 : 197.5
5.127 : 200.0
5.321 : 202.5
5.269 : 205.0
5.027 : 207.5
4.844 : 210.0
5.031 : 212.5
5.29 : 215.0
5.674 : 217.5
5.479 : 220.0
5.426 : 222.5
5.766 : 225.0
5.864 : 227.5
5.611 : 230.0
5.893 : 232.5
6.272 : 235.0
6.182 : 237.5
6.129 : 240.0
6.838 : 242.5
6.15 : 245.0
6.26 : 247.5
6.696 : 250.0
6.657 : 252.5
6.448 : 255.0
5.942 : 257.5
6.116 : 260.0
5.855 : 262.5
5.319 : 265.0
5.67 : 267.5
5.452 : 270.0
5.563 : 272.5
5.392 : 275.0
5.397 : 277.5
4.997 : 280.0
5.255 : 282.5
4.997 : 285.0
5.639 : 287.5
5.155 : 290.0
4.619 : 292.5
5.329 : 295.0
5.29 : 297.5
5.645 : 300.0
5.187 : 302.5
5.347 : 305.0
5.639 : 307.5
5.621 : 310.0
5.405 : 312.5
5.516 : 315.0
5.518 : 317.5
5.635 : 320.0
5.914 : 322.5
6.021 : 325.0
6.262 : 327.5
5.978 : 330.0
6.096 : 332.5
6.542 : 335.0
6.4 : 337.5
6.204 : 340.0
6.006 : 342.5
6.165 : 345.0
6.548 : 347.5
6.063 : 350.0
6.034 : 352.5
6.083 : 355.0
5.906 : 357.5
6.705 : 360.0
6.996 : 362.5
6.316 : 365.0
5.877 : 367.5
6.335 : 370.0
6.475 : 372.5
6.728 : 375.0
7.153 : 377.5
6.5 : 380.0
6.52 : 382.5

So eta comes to 367.5 deg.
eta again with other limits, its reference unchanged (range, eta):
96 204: 97.5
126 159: 142.5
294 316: 302.5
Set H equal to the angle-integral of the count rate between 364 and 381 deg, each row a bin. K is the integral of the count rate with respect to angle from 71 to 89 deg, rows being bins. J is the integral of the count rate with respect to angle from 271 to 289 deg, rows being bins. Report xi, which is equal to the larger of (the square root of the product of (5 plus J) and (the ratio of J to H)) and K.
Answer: 115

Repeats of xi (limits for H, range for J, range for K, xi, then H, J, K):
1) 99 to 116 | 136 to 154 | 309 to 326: 96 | 90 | 108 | 96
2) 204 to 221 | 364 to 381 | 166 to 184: 75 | 89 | 110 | 75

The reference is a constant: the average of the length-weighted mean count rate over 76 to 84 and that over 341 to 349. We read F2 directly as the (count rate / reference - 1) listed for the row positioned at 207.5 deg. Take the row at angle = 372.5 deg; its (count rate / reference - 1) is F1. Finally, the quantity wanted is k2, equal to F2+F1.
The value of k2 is -0.21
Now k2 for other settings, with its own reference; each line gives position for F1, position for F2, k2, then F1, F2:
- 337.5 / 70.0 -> 0.10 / -0.003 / 0.10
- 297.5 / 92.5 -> -0.44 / -0.176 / -0.27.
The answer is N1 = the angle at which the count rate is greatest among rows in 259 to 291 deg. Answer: 260.0 deg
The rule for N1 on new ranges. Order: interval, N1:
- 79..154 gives 80.0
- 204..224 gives 217.5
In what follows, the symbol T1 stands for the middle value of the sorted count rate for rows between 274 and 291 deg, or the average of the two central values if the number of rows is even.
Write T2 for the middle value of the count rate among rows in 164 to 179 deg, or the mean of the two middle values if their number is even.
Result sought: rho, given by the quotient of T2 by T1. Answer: 0.84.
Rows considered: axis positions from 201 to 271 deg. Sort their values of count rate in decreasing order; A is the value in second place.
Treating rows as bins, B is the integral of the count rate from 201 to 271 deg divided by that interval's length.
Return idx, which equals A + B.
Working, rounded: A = 6.696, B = 5.80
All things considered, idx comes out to 12.5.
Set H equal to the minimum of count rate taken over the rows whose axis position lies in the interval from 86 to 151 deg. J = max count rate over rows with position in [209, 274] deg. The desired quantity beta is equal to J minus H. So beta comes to 4.6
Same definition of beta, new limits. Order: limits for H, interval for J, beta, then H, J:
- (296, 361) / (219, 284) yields 1.7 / 5.187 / 6.838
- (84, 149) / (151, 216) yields 4.2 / 2.204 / 6.39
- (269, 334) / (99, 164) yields 2.0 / 4.619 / 6.585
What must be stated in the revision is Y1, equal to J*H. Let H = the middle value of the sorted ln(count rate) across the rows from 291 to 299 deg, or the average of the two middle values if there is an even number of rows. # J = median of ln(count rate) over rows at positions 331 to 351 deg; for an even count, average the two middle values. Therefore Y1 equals 3.04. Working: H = 1.67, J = 1.82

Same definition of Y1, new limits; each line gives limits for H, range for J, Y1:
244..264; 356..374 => 3.37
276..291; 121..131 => 2.85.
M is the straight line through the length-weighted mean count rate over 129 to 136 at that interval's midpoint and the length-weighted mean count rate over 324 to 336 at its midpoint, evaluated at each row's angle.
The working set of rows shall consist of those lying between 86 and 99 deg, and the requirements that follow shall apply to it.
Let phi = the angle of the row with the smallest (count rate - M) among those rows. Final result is 97.5 deg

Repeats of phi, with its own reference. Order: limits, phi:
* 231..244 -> 232.5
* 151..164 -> 162.5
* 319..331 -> 320.0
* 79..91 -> 87.5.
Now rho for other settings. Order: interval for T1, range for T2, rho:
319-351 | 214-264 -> 0.99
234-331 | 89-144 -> 1.01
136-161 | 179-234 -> 0.89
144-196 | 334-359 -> 1.11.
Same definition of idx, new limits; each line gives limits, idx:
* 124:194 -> 11.8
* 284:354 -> 12.3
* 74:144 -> 12.2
